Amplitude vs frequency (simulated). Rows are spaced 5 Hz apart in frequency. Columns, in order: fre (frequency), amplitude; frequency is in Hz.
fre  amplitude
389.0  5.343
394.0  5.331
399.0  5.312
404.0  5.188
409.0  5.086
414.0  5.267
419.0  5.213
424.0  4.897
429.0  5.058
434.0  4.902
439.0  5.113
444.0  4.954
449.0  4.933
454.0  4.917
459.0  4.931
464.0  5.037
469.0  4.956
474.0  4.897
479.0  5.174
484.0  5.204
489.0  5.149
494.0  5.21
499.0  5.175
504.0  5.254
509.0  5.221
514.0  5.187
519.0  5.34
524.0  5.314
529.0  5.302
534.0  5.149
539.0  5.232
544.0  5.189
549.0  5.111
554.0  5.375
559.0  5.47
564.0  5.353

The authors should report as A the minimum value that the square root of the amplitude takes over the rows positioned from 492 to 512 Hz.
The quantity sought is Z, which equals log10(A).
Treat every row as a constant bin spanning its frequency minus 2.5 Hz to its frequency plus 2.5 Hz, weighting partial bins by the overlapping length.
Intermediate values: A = 2.27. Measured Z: 0.357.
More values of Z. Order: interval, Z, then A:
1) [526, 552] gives 0.354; 2.26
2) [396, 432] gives 0.345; 2.21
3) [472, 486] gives 0.345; 2.21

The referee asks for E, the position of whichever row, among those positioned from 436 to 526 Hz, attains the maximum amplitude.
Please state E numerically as 519.0 Hz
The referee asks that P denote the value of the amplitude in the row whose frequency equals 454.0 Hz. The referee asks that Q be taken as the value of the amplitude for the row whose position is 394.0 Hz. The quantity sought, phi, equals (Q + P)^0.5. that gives 3.20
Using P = 4.917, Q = 5.331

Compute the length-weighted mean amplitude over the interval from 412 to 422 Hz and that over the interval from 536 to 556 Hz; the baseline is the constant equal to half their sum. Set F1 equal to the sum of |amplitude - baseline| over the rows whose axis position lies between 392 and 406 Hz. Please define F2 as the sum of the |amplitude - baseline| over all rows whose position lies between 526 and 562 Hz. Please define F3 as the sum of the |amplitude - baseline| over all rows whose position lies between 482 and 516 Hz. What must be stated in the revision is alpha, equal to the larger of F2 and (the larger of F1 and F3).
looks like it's 0.7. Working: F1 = 0.23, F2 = 0.7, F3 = 0.2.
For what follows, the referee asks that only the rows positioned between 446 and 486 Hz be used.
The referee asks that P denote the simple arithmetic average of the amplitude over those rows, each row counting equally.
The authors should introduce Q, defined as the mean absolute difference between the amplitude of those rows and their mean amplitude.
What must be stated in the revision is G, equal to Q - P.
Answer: -4.91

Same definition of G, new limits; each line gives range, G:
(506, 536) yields -5.19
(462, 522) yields -5.06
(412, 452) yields -4.92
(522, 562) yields -5.17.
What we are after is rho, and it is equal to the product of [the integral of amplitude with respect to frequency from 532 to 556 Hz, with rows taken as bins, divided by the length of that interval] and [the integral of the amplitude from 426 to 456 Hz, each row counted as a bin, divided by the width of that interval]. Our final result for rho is 25.9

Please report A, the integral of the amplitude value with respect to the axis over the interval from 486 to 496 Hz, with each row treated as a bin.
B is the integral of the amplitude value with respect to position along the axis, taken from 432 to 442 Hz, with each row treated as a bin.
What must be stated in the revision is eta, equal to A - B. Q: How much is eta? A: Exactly 2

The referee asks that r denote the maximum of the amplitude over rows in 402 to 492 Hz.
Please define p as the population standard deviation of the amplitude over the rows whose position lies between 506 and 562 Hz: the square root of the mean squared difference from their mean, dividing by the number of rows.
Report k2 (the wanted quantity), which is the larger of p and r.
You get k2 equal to 5.27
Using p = 0.102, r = 5.267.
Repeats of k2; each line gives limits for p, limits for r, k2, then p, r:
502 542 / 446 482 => 5.17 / 0.061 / 5.174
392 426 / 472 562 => 5.47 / 0.140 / 5.47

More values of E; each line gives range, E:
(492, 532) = 519.0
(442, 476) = 464.0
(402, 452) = 414.0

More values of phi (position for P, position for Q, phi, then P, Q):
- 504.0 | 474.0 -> 3.19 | 5.254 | 4.897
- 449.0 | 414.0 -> 3.19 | 4.933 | 5.267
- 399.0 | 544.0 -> 3.24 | 5.312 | 5.189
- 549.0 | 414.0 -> 3.22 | 5.111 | 5.267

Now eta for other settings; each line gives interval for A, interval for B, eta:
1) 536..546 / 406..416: 0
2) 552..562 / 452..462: 5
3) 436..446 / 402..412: -1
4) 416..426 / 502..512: -2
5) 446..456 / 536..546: -3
